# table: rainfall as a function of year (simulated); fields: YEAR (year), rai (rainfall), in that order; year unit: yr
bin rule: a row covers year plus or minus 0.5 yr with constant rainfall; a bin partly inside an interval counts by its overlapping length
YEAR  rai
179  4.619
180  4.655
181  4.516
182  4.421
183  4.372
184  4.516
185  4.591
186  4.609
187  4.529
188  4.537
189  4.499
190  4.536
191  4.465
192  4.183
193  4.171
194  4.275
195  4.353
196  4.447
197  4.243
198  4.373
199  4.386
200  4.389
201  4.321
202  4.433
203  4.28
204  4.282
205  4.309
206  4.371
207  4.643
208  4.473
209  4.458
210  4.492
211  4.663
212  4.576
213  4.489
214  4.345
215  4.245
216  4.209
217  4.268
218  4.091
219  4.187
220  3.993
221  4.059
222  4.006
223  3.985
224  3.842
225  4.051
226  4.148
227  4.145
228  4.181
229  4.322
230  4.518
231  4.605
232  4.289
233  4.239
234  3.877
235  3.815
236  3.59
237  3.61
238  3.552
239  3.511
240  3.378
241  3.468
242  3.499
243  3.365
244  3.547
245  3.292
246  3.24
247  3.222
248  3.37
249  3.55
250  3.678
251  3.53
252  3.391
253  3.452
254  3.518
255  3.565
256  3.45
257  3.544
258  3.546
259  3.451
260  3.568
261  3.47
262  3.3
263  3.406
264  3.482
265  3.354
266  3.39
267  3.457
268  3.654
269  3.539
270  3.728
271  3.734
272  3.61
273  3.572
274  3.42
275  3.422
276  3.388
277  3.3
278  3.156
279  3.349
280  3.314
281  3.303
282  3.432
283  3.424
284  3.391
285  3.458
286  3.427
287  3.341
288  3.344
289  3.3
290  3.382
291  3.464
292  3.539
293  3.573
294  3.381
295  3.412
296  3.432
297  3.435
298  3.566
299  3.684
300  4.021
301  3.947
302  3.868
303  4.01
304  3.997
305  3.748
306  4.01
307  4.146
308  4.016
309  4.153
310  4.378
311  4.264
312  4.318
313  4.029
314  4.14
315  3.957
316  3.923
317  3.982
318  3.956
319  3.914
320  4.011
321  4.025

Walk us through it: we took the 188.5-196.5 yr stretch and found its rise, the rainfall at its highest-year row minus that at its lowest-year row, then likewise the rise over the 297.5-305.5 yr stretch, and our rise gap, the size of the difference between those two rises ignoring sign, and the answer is 0.23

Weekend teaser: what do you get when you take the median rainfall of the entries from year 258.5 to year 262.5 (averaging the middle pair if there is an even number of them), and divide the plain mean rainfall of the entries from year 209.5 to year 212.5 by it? 1.32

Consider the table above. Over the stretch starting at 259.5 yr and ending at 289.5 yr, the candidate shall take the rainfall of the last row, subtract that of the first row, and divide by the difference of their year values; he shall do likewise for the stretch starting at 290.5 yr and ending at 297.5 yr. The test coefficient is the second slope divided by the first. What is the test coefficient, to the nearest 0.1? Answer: 0.5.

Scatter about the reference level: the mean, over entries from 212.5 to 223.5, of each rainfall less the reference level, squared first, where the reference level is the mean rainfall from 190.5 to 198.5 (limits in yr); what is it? 0.0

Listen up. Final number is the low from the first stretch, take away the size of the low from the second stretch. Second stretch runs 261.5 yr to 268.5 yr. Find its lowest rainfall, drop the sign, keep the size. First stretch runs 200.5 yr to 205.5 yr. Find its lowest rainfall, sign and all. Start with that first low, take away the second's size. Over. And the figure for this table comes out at 1.0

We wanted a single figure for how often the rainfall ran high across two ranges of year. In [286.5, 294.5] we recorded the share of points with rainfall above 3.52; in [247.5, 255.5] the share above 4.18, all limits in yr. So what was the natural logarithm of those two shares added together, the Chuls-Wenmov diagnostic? -1.4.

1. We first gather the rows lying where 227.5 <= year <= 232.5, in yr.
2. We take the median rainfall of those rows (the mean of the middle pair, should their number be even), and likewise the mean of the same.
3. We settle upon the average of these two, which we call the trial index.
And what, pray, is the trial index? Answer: 4.35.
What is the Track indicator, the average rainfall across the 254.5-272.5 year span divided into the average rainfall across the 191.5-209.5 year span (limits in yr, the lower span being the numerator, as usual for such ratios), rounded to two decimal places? 1.24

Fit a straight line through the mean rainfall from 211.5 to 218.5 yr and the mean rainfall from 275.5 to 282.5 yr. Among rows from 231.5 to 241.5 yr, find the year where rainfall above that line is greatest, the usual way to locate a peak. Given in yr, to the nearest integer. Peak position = 232 yr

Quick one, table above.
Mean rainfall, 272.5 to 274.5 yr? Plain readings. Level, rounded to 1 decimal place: 3.5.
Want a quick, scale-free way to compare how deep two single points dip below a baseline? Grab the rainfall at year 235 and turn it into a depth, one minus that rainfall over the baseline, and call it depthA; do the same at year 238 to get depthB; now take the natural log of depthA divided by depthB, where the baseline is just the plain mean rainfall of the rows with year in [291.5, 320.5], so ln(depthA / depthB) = -1.5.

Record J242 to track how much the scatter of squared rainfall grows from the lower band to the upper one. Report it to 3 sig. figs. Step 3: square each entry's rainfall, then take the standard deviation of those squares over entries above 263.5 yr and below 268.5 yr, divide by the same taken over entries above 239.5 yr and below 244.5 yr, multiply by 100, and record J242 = 151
